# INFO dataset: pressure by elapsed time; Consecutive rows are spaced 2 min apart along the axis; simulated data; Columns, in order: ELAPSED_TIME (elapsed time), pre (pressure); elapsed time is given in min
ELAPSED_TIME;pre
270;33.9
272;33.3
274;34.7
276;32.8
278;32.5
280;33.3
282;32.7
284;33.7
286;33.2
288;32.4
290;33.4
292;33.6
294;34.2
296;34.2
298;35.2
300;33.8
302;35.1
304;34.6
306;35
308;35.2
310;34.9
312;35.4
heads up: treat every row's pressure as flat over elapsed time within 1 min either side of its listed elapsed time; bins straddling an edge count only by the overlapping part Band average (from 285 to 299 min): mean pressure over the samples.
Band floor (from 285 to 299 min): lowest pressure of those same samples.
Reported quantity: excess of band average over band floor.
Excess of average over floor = 1.3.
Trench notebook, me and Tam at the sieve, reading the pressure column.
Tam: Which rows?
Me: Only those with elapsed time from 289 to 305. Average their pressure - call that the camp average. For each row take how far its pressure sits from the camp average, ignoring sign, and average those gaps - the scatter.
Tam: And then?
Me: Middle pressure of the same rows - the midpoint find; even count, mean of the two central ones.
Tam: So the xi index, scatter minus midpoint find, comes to -33.7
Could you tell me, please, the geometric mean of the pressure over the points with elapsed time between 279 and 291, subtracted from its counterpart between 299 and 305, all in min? 1.4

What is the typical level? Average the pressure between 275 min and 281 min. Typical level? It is 32.9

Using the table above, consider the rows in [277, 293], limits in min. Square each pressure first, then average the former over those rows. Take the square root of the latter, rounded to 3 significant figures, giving 33.1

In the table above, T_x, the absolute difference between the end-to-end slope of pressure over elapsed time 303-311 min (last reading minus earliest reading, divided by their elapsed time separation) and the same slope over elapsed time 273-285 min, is 0.15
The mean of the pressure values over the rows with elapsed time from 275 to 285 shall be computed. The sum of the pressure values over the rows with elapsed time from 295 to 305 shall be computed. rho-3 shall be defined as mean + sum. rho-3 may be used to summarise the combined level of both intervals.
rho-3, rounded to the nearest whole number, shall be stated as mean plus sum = 206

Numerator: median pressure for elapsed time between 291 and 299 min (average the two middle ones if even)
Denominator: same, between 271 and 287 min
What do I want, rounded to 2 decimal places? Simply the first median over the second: 1.03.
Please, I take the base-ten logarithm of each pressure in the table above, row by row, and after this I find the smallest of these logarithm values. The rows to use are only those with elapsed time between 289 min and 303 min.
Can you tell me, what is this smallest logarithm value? 1.52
